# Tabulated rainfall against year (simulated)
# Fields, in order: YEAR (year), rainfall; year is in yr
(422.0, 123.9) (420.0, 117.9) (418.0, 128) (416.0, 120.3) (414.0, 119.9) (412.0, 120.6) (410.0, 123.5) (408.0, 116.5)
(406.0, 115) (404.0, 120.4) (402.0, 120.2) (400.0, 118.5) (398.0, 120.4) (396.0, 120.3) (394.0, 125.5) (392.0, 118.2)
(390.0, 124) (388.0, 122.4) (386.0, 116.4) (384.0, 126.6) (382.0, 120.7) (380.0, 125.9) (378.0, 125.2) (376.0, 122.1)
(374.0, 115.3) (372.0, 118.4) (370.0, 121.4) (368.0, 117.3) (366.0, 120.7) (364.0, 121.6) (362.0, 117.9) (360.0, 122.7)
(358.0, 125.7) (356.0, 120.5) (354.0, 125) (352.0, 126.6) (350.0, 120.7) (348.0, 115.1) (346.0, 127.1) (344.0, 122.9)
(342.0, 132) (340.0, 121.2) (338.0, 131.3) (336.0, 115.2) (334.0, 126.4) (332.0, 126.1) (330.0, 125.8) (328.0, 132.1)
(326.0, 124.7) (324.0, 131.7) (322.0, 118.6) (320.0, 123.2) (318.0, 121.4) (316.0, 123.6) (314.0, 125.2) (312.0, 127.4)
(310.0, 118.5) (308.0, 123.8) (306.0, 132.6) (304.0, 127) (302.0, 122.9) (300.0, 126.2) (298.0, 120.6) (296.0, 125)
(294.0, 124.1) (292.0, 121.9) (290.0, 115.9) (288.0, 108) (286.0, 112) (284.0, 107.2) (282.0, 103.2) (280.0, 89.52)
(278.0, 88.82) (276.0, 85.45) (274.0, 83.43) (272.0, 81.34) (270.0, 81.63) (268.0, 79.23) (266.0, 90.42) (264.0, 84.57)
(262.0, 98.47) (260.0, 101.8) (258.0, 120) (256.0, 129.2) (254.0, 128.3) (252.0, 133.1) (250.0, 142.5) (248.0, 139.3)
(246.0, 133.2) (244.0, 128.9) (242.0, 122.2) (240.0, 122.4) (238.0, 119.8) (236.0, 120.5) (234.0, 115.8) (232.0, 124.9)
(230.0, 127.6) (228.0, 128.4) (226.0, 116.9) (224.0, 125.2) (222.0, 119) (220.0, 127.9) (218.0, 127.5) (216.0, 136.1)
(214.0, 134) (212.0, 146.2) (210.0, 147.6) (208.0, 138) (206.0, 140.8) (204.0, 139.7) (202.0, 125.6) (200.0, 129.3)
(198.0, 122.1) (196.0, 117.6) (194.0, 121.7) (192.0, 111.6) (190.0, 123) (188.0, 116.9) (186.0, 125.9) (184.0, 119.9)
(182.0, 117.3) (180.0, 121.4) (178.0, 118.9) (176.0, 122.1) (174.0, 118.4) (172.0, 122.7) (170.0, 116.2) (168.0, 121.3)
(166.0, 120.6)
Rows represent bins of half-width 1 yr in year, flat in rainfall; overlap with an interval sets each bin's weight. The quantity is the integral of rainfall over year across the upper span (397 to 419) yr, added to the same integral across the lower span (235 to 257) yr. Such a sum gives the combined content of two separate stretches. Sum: 5485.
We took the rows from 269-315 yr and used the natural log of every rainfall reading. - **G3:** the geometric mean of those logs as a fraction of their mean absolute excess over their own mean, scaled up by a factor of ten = 333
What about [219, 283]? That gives 285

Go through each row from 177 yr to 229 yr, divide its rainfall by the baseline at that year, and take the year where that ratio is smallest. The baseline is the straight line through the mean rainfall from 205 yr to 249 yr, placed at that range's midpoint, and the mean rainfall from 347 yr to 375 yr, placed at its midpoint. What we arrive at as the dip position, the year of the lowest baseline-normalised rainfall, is 192.0 yr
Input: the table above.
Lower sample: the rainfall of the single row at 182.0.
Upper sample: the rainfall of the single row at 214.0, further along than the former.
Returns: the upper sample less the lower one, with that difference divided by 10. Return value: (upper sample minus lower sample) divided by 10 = 1.7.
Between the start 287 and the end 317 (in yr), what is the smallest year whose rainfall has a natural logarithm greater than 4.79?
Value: 292.0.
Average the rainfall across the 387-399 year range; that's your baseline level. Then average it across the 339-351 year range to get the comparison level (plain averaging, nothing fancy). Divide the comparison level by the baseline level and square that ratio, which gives 1.02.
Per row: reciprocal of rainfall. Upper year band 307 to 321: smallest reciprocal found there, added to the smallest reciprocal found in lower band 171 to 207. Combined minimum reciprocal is 0.0150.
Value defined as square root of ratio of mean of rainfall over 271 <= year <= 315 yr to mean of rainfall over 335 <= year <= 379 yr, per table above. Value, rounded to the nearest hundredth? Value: 0.96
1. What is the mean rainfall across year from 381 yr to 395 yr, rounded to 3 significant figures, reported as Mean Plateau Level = 122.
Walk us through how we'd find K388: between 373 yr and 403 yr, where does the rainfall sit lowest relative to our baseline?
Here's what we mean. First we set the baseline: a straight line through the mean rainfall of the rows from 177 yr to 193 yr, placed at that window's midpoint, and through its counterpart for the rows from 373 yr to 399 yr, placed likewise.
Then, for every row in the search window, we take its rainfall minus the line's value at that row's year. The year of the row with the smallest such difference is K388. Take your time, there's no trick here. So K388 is 374.0 yr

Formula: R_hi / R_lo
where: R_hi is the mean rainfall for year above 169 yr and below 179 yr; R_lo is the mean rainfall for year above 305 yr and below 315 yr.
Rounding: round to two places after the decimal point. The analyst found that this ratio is 0.95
